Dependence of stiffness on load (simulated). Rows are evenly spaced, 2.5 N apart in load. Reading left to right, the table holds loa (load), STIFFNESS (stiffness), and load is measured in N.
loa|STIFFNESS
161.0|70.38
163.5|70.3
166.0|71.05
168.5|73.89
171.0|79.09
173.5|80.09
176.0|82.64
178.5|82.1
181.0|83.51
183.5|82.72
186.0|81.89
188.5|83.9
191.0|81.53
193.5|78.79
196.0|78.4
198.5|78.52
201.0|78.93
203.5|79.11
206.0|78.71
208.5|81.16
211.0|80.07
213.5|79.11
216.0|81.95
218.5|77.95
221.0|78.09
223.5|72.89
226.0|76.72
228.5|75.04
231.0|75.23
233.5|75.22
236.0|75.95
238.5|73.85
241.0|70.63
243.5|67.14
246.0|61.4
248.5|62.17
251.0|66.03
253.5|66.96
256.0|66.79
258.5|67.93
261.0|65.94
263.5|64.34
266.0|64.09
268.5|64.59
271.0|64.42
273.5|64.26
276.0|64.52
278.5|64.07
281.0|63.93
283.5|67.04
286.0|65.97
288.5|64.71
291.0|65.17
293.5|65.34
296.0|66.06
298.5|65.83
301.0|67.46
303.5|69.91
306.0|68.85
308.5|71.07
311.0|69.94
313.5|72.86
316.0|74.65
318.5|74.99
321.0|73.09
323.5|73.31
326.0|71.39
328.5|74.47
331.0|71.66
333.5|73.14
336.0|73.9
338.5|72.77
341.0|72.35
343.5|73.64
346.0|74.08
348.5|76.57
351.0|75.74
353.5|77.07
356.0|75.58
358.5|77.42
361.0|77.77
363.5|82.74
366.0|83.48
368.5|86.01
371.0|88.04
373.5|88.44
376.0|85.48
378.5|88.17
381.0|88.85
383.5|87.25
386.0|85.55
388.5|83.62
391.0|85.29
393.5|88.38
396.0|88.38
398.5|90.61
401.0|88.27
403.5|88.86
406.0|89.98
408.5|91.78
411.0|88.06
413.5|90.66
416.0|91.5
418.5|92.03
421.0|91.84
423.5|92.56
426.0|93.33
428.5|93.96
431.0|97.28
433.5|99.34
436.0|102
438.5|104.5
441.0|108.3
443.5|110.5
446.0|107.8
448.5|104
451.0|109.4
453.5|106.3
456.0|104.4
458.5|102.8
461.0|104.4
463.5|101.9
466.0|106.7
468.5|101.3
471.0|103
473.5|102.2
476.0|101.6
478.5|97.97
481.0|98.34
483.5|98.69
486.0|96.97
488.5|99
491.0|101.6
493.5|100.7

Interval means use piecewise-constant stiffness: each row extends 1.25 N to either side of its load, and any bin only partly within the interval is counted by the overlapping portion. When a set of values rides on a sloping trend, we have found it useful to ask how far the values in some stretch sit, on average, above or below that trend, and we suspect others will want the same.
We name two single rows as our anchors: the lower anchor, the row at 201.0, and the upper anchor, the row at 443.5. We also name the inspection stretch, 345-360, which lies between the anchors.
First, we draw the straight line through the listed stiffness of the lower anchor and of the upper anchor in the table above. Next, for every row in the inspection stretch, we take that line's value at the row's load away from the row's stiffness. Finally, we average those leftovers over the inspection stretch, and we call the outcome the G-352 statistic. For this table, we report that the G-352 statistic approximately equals -23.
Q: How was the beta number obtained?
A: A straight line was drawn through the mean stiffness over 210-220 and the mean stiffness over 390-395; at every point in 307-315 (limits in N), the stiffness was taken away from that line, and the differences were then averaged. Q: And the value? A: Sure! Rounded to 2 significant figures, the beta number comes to 12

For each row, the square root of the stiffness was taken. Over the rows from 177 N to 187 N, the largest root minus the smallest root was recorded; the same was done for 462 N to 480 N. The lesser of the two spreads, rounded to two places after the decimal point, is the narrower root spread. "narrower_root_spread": 0.09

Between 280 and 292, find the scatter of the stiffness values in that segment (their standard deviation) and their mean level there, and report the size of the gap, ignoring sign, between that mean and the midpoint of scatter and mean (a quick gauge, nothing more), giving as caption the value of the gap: 32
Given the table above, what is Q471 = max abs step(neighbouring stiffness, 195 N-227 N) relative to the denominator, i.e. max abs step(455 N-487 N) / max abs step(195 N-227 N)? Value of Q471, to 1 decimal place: 1.0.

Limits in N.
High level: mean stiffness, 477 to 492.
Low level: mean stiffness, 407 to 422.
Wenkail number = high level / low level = 1.09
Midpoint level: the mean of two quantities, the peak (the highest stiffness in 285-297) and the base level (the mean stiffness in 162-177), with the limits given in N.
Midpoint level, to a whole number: 71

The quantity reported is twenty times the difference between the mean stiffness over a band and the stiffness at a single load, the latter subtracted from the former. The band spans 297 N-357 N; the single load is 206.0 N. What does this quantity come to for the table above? -121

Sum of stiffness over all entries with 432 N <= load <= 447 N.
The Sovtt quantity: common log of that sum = 2.80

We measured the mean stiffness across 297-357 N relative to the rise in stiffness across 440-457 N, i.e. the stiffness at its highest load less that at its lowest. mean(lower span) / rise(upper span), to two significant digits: -19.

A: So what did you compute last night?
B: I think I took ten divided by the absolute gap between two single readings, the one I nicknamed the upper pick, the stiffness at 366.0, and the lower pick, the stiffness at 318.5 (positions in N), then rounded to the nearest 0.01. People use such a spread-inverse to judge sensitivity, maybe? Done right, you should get 1.18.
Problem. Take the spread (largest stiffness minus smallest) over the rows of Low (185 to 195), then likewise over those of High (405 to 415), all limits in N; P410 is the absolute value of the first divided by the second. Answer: 1.4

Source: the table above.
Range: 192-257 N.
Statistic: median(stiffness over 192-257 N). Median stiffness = 76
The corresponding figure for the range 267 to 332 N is 67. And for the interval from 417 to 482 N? 102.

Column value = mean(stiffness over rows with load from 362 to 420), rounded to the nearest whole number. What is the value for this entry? 88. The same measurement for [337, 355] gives 75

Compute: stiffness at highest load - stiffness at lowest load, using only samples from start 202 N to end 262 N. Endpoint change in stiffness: -13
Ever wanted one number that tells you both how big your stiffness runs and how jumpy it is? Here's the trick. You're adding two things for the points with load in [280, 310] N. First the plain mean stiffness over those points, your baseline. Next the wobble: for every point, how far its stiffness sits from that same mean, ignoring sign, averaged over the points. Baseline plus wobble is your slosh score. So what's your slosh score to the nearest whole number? 69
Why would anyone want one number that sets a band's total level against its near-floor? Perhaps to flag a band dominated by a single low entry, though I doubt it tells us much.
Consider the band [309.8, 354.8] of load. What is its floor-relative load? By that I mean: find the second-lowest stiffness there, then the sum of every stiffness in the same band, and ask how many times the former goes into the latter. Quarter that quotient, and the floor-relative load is 4.6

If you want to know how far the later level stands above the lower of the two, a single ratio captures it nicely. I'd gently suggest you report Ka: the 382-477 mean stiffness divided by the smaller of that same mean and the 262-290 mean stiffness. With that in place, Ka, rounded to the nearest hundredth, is 1.50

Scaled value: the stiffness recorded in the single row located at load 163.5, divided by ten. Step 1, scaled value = 7.0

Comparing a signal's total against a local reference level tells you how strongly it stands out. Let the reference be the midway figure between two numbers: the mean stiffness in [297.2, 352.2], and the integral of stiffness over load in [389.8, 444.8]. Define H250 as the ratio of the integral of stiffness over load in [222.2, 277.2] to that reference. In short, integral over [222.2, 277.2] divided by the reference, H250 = 1.44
